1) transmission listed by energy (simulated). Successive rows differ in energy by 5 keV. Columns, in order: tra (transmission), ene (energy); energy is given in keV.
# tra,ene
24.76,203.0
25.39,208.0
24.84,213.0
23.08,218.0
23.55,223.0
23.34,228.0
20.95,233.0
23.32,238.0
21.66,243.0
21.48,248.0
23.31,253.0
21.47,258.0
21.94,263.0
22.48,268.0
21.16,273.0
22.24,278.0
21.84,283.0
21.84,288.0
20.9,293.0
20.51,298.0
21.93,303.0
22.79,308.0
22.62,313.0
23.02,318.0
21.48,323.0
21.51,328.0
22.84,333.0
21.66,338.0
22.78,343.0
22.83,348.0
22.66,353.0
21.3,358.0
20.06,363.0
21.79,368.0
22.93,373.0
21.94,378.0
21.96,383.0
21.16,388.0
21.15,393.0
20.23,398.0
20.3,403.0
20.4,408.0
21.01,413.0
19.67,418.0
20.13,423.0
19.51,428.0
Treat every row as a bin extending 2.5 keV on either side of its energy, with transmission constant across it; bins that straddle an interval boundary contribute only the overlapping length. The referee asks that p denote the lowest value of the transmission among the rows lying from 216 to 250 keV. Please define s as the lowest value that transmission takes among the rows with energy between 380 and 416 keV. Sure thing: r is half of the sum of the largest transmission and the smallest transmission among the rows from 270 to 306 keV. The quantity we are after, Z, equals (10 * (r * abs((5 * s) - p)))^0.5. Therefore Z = 131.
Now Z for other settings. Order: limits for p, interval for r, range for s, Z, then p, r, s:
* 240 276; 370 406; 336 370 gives 131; 21.16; 21.6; 20.06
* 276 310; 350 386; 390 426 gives 129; 20.51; 21.5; 19.67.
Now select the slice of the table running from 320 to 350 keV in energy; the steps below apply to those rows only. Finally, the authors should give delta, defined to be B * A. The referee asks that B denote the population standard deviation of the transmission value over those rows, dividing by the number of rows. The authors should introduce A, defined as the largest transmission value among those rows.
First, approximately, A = 22.84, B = 0.64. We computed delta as 14.5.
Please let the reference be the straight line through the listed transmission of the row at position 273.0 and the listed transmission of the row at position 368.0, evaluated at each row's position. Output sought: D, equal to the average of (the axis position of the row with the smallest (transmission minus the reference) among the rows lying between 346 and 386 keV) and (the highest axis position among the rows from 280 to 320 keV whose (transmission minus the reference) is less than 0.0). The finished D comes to 330.5 keV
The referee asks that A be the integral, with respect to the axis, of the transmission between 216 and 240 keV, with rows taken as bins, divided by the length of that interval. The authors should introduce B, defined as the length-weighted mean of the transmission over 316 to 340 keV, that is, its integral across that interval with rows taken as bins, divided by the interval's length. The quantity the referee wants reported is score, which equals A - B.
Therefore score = 0.7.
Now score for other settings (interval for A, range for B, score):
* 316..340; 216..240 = -0.7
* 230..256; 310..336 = -0.1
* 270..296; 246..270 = -0.6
